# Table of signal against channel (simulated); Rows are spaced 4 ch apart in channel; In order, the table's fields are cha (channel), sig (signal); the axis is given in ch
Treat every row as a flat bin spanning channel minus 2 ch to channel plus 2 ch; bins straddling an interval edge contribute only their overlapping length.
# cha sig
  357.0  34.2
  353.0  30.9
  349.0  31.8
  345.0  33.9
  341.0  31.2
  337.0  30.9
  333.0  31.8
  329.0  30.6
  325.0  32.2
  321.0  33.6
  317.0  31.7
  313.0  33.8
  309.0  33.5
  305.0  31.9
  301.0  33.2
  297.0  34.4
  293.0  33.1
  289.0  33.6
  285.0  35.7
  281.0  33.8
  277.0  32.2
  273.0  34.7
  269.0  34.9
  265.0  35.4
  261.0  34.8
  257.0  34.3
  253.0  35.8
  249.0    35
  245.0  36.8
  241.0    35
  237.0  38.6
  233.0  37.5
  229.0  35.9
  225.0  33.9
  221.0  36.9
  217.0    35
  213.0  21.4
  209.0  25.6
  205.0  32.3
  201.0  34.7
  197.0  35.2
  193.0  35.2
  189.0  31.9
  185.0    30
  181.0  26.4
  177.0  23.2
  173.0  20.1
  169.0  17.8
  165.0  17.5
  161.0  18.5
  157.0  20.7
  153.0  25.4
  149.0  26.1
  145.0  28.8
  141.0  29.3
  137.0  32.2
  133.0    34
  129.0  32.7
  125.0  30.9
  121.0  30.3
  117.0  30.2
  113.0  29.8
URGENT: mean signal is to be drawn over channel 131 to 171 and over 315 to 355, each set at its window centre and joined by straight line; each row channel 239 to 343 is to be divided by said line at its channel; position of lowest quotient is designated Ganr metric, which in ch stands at 329.0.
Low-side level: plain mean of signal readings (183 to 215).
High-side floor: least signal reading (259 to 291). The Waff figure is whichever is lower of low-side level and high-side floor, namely 31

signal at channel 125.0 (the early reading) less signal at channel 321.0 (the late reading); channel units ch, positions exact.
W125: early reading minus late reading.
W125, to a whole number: -3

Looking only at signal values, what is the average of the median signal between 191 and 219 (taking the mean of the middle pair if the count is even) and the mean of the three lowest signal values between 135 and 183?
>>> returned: 26.3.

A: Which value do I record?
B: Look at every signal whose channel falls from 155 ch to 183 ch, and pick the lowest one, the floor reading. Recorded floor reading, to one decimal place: 17.5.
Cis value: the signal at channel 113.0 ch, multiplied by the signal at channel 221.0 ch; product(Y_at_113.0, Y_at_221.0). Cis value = 1100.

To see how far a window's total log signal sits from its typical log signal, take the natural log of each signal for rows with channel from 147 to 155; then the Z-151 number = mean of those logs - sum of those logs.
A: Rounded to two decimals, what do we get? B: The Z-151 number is -3.25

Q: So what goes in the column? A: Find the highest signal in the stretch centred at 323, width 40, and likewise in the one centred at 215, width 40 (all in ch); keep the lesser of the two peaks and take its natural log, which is 3.52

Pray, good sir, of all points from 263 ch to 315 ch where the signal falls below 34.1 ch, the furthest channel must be 313.0 ch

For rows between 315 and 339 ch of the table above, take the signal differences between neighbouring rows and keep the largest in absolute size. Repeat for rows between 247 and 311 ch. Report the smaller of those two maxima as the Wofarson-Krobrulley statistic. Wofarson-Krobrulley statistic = 1.9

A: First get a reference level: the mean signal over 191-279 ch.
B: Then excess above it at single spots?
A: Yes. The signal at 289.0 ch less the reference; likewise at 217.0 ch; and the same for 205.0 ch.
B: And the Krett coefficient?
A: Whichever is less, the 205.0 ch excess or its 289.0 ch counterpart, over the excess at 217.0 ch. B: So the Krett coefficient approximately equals -2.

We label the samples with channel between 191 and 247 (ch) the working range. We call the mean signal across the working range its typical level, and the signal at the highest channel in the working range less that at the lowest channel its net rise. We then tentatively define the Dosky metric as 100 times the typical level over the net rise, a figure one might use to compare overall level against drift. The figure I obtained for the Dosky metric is 2116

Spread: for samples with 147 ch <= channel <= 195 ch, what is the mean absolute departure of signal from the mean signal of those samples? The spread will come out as 4.8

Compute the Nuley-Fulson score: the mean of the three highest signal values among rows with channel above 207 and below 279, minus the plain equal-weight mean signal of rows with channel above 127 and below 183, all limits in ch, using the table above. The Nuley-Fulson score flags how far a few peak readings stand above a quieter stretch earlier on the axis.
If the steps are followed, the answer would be 12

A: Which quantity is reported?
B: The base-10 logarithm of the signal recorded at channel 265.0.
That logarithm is 1.55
